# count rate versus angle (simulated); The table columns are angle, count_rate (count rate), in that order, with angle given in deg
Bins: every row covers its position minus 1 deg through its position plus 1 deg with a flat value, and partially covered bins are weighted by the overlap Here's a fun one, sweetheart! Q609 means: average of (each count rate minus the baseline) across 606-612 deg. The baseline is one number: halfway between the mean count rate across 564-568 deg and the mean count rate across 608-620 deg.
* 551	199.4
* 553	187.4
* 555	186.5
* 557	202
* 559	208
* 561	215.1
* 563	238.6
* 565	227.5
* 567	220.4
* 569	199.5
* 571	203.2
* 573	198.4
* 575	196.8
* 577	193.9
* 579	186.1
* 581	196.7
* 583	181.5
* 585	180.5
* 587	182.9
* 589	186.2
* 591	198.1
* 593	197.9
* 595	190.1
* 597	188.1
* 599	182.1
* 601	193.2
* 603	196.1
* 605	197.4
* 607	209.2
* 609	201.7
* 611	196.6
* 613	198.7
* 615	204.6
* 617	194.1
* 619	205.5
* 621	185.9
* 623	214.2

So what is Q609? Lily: -10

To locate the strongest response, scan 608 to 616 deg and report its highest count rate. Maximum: 204.6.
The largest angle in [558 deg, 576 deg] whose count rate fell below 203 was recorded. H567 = 575 deg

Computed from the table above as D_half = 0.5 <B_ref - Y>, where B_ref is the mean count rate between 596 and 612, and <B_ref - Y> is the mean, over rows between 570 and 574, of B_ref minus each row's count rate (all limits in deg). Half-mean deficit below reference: -2.6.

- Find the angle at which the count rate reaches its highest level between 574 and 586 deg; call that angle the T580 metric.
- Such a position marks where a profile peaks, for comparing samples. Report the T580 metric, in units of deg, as 575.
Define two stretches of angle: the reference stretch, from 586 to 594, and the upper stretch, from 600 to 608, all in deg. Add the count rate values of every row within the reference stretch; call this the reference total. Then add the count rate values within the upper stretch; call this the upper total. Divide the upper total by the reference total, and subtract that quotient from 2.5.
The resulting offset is 1.46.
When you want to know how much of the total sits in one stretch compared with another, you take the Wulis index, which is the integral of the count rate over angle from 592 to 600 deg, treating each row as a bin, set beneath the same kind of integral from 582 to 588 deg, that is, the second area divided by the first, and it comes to 0.72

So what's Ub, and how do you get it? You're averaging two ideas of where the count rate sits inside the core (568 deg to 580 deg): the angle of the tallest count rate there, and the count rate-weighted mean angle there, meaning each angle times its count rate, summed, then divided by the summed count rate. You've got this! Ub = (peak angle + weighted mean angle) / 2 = 572.5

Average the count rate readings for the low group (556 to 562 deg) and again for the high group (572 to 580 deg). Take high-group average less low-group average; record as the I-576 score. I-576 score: -15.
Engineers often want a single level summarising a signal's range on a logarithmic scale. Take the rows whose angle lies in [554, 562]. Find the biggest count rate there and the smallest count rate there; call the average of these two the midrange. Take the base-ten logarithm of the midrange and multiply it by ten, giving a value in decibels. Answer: 23.03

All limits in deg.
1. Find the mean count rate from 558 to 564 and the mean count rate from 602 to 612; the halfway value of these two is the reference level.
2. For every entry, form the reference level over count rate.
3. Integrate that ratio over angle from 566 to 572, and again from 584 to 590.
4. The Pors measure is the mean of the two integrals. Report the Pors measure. 6.49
